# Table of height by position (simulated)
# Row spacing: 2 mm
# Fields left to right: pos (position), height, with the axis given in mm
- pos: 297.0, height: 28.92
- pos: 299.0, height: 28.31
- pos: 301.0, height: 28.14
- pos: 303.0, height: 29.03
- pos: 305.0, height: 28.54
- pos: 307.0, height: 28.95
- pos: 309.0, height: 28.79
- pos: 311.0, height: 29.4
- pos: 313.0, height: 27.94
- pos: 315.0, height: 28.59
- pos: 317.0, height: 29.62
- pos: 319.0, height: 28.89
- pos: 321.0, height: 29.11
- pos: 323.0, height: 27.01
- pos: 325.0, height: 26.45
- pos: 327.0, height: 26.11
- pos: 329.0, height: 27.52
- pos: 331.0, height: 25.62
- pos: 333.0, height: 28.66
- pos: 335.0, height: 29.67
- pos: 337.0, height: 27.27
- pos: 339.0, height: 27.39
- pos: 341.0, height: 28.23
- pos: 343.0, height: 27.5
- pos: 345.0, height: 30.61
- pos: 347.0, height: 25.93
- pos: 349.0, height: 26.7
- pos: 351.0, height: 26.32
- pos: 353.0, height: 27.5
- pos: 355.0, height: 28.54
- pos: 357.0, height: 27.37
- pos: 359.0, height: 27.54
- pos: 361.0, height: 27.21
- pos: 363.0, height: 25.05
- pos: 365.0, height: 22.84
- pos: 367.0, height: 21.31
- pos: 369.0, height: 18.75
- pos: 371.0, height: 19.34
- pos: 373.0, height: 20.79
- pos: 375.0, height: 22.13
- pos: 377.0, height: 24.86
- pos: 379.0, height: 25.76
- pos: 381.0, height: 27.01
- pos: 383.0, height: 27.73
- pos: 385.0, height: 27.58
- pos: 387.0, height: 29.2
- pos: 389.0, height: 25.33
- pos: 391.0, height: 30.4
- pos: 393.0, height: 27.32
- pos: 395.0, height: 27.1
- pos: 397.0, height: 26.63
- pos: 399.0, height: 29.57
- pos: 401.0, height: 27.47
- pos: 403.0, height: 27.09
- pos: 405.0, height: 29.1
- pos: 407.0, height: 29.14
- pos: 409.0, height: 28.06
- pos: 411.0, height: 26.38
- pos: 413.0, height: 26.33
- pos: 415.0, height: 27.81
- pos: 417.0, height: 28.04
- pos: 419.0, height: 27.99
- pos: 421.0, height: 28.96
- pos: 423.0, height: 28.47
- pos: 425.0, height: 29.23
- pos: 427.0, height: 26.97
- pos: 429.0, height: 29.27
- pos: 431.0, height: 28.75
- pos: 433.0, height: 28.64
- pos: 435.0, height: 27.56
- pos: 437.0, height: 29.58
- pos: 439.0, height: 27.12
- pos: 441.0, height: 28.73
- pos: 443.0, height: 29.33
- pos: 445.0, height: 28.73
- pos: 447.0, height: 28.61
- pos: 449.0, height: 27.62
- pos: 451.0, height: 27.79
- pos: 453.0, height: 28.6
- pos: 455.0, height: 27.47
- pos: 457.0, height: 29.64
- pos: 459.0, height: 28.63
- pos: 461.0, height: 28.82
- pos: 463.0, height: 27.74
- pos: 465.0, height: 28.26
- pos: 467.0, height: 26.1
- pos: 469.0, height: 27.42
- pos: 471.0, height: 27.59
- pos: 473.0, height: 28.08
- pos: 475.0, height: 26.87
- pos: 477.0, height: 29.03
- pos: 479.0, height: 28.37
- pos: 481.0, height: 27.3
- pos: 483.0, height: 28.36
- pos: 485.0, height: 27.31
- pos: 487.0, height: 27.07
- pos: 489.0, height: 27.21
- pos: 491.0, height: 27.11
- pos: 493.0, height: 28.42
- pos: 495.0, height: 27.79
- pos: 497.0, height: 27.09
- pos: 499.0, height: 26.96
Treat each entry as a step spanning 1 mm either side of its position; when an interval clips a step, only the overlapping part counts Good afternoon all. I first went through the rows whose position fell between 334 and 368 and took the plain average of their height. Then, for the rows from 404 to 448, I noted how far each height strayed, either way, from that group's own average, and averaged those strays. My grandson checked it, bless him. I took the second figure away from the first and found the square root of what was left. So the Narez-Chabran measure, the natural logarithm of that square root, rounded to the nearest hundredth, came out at 1.63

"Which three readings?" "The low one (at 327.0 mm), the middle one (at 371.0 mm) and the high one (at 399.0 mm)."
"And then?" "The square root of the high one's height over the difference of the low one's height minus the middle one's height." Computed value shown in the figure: 2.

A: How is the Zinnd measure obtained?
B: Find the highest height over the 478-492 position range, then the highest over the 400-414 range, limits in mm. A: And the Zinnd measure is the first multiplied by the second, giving 827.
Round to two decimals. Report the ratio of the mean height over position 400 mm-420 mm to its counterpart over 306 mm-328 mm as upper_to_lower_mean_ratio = 0.98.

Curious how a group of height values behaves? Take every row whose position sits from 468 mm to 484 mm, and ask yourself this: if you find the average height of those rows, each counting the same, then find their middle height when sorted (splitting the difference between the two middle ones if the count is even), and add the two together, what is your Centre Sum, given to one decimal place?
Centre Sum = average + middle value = 55.7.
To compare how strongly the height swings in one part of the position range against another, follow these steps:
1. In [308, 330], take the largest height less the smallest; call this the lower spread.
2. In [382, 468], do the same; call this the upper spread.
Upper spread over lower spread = 1.4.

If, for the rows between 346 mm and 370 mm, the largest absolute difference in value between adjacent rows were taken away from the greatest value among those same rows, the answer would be 26.0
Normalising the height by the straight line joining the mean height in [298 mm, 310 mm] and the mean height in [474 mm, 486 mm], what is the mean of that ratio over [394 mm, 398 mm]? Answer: 0.95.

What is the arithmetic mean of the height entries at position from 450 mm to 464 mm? 28.4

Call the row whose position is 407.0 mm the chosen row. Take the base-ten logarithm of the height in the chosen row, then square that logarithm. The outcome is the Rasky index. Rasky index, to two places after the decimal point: 2.14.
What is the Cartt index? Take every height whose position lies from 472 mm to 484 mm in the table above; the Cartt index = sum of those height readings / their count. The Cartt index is 28.0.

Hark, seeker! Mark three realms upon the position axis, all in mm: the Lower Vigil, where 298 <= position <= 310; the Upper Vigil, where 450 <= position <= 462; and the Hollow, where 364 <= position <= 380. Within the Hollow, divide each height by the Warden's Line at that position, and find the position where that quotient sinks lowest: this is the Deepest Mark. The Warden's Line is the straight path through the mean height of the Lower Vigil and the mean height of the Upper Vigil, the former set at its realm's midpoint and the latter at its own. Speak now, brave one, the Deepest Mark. 369.0 mm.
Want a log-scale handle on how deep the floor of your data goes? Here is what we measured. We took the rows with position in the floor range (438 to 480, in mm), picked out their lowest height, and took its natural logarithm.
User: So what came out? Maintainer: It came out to 3.26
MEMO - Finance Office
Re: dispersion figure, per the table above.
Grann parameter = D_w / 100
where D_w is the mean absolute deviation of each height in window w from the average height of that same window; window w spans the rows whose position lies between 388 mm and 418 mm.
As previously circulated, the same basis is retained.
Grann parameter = 0.011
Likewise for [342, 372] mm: 0.027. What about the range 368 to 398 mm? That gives 0.028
